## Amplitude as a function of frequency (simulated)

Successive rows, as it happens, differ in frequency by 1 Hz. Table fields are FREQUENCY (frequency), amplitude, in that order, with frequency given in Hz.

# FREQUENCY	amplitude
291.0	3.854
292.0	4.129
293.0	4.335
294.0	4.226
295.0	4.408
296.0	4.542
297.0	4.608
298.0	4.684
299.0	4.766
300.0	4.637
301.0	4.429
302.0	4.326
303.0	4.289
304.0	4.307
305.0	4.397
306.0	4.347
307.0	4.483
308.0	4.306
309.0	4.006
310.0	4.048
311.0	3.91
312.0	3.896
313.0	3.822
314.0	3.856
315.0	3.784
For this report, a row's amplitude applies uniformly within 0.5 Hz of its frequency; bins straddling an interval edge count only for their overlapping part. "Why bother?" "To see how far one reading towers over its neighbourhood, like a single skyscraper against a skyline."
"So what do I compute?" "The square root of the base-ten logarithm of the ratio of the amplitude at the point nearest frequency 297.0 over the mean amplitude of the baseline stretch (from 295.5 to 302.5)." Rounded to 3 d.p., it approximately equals 0.060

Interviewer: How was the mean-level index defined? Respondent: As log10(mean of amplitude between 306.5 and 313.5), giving 0.609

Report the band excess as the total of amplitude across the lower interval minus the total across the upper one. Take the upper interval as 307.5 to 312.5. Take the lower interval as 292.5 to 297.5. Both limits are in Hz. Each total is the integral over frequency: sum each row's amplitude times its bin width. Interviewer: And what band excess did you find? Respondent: 2.0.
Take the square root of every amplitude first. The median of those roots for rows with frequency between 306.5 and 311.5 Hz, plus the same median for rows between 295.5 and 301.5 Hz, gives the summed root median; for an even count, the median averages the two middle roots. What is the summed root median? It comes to 4.16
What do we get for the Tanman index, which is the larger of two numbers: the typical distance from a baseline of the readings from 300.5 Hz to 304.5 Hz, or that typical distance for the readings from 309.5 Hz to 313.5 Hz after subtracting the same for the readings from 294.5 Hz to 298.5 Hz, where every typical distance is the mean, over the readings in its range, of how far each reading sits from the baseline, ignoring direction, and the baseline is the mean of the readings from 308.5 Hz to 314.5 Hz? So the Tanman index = 0.415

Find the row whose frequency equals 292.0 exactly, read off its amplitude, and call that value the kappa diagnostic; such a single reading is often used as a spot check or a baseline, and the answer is 4.129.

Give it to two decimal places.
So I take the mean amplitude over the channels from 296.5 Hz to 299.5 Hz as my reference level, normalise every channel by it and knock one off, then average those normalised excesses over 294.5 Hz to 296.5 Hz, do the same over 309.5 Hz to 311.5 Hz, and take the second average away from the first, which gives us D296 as 0.11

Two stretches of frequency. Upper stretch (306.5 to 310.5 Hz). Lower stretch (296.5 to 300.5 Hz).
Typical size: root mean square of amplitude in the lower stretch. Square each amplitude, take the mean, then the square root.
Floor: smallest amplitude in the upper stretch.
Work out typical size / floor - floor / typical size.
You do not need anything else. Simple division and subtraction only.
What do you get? 0.31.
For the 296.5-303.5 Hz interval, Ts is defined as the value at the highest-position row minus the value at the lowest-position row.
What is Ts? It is -0.32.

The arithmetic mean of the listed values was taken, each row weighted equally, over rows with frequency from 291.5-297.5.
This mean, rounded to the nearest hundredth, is 4.37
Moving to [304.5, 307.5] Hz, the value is 4.41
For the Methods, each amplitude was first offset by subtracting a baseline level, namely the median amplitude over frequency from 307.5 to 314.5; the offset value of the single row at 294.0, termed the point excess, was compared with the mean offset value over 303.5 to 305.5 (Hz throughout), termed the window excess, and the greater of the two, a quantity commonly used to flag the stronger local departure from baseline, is 0.44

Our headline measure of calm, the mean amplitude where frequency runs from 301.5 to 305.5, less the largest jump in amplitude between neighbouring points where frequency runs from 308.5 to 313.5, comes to 4.19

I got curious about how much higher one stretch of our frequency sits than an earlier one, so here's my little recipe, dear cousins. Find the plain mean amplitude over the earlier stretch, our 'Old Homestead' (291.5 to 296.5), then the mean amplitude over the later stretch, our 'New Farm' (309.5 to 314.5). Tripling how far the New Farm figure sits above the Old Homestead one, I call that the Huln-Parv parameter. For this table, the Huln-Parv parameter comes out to -1.3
